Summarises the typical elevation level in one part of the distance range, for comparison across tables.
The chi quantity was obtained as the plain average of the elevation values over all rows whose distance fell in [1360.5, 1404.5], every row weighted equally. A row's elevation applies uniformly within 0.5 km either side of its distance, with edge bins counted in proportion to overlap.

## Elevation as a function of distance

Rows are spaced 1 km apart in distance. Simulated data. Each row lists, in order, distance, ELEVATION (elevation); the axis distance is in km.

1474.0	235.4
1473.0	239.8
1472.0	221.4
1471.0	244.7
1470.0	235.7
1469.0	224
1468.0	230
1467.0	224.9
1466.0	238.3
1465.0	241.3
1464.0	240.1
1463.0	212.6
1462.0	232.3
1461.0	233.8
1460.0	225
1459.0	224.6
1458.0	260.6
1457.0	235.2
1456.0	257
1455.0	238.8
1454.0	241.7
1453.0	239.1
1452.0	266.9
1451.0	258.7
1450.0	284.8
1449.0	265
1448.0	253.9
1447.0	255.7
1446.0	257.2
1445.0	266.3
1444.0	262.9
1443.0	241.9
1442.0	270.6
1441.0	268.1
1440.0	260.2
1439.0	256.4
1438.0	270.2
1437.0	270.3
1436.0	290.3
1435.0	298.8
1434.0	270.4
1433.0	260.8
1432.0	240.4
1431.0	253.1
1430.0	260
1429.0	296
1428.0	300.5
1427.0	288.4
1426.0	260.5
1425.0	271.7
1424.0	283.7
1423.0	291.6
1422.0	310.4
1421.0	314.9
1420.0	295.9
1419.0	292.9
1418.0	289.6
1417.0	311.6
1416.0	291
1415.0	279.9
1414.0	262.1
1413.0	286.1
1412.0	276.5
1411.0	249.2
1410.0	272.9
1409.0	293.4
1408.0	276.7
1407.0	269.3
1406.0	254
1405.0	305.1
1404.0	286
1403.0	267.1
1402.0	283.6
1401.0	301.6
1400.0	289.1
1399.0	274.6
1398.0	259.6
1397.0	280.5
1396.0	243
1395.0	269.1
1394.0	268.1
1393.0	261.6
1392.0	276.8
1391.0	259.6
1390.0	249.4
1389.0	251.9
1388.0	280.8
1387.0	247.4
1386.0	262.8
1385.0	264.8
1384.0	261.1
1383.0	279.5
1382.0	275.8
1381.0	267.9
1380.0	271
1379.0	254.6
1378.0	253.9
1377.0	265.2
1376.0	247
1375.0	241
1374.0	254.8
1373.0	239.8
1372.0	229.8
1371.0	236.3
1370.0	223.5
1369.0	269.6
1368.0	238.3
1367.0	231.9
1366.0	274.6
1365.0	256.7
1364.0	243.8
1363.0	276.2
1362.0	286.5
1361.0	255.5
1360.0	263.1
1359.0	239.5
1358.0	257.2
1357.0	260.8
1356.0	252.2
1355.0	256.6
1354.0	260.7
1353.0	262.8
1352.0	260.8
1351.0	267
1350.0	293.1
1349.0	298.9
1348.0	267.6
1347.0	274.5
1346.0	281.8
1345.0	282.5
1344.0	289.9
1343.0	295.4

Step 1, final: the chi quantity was 262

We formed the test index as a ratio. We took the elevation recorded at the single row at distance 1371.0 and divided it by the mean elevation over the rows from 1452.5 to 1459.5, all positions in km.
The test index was 0.97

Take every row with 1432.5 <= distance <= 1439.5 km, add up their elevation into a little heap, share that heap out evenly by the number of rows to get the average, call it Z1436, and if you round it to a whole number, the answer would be 274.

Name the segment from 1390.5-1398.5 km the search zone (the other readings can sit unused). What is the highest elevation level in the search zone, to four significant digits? 280.5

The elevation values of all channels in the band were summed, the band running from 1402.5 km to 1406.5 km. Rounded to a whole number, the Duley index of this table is 1112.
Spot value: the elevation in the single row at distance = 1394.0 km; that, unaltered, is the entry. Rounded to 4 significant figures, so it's 268.1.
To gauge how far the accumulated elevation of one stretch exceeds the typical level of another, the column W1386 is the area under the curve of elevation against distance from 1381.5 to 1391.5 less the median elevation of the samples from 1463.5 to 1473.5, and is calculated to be 2396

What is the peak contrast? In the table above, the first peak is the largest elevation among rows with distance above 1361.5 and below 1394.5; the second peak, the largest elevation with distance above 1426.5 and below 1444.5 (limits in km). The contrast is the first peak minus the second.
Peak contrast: -14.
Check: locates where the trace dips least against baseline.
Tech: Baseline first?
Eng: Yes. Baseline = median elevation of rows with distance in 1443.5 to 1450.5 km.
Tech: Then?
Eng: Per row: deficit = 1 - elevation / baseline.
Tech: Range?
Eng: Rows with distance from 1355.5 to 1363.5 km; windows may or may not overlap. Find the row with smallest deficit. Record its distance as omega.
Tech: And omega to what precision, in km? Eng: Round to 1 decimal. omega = 1362.0 km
